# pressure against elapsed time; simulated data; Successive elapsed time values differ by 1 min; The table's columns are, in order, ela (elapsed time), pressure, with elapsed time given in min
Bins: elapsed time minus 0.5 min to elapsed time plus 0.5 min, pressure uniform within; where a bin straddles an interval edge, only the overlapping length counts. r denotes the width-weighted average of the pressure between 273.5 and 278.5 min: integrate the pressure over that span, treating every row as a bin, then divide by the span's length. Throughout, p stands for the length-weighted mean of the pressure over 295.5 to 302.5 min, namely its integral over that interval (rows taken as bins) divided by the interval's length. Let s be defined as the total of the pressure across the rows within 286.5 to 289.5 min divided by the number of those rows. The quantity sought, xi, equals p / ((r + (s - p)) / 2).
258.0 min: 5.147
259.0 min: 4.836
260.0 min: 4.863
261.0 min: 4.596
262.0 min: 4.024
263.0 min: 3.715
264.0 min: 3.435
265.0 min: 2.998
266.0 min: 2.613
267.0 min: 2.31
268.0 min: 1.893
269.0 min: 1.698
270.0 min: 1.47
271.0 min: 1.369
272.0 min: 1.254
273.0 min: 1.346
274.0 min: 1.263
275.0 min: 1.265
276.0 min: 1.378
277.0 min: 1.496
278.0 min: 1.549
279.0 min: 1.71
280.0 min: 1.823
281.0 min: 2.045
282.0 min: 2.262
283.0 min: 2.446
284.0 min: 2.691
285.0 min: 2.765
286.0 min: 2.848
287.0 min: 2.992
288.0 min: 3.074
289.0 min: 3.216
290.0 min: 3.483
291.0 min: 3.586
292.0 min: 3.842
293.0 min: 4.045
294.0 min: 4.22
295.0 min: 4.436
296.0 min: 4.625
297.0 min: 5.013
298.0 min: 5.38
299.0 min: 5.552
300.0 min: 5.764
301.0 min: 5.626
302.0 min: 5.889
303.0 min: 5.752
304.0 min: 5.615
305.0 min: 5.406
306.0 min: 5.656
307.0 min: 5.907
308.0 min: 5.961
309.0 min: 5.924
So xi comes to -12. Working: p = 5.4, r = 1.4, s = 3.1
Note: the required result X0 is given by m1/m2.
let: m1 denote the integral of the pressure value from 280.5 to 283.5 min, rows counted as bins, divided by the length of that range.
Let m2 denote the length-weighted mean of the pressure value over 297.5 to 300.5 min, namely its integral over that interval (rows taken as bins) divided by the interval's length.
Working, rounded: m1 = 2.3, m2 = 5.6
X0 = 0.40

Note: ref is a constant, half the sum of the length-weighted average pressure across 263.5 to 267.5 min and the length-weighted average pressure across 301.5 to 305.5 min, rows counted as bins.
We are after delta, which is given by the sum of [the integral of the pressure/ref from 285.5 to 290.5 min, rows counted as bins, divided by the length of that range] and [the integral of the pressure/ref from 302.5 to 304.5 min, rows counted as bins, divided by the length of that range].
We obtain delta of 2.1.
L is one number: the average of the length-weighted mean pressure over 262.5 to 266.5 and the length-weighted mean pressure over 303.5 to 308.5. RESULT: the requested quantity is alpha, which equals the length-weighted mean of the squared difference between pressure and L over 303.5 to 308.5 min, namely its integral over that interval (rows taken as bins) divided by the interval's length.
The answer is 2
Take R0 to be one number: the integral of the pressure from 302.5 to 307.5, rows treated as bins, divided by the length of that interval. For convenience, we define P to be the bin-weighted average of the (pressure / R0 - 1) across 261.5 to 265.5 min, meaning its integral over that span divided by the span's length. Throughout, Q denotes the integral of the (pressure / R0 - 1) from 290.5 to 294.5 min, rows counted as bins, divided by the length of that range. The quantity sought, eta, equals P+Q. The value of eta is -0.7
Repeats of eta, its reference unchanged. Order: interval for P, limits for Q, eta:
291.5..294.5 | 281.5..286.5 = -0.8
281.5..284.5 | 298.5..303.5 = -0.6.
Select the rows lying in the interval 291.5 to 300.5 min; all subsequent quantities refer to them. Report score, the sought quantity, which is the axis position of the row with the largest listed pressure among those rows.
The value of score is 300.0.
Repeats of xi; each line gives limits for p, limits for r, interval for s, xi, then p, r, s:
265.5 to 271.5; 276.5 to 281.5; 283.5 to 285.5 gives 1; 1.9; 1.7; 2.7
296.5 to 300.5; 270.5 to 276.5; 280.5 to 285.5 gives -6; 5.4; 1.3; 2.4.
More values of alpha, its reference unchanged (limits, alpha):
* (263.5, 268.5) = 4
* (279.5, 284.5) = 5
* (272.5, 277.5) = 10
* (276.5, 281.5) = 7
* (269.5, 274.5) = 10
